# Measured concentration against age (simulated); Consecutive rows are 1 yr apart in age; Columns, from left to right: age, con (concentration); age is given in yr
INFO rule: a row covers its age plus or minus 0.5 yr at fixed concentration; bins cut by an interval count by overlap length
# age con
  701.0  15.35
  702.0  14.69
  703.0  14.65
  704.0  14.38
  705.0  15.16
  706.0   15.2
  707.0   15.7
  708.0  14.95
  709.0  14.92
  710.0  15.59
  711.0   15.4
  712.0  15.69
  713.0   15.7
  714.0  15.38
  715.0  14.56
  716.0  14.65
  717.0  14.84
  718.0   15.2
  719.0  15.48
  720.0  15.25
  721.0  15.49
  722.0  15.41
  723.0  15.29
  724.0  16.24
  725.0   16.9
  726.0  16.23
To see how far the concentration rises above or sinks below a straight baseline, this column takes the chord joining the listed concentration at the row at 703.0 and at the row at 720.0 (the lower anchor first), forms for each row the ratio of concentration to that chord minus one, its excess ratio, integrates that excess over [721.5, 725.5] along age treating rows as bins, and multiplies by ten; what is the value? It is 1.5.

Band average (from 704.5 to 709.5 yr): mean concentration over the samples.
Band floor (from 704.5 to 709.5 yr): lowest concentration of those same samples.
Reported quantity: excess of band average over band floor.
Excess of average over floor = 0.27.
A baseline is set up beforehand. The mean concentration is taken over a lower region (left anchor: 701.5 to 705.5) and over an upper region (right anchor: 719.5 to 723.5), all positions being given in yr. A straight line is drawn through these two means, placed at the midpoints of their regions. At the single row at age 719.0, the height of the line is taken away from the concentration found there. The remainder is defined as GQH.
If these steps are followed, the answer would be 0.2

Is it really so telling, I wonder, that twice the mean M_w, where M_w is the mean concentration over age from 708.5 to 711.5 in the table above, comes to 30.6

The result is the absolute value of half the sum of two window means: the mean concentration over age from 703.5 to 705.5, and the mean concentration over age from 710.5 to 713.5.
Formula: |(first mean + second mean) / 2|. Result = 15.2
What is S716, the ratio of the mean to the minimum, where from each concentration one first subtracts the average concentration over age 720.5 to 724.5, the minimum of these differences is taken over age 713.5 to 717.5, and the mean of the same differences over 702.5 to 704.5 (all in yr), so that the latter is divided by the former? 1.0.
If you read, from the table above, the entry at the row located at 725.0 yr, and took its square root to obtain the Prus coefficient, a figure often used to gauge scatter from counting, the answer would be 4.11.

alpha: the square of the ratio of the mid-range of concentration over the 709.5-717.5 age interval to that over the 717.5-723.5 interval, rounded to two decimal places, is 0.97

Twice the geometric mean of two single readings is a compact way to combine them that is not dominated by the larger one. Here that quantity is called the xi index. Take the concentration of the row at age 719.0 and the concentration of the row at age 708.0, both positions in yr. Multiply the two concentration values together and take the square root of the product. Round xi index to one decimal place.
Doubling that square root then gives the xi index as 30.4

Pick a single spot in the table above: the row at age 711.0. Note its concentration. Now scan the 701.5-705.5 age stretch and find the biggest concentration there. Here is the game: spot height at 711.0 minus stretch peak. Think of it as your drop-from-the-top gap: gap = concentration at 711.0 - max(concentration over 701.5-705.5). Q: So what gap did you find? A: 0.24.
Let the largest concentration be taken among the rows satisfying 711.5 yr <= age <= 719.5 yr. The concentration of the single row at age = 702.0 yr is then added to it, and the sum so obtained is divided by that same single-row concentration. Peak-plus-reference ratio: 2.07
